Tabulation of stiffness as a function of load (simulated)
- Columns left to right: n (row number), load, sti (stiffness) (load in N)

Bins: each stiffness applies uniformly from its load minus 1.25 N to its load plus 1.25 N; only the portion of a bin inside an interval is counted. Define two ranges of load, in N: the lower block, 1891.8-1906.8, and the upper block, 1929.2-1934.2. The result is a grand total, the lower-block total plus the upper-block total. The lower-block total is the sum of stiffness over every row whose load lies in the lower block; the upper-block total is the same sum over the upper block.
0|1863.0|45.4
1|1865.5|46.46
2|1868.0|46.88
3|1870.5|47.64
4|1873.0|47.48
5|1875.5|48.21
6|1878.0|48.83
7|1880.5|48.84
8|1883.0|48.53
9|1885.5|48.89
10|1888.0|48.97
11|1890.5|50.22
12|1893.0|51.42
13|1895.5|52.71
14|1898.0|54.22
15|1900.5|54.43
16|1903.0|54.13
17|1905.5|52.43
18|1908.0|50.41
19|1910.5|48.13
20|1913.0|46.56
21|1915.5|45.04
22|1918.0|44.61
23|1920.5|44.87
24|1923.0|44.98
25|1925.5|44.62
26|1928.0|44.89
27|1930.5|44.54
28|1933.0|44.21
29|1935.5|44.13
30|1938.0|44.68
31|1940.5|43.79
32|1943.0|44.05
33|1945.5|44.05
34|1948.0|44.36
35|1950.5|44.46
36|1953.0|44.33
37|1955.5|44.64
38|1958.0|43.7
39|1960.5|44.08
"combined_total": 408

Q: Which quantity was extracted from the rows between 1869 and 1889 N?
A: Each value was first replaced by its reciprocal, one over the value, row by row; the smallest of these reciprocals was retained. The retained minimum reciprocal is 0.0204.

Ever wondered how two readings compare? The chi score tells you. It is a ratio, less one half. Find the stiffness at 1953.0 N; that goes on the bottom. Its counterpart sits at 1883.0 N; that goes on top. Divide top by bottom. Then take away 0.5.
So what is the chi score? 0.595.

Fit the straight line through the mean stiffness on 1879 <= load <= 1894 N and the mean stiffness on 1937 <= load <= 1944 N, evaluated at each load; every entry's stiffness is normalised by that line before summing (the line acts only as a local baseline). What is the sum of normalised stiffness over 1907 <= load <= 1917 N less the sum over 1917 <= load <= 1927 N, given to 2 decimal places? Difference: 0.15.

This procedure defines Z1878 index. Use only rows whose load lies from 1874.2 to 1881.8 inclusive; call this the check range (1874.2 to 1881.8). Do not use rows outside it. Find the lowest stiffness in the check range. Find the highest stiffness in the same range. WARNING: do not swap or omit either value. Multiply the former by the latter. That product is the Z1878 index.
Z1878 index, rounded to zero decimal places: 2355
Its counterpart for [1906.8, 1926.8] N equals 2249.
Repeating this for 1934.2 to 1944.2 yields 1957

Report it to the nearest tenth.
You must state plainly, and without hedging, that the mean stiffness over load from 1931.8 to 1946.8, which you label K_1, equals 44.2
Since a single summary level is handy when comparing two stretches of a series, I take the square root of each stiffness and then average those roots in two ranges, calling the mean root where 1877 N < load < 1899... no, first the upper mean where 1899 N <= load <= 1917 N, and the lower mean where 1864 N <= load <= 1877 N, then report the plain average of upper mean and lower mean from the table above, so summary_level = 6.98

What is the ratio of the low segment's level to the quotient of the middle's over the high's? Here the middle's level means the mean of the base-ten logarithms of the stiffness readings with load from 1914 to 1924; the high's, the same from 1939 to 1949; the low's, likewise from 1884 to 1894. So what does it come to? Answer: 1.69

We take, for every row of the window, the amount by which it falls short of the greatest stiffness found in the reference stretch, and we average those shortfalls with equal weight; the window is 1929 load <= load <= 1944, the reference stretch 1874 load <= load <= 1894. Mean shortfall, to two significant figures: 7.2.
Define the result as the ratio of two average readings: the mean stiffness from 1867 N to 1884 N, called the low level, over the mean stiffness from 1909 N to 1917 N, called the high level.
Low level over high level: 1.03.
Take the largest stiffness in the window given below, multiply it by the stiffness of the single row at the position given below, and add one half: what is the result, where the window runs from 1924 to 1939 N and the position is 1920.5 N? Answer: 2015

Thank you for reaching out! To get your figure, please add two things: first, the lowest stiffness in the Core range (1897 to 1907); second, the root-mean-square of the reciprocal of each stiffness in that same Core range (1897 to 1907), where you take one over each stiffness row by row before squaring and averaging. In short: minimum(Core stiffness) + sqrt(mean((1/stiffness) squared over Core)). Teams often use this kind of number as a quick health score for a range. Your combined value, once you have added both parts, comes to 52.4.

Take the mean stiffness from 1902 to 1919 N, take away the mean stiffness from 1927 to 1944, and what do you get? 4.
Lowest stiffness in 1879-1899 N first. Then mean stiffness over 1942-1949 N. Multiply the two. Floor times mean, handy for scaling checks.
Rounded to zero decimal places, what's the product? 2143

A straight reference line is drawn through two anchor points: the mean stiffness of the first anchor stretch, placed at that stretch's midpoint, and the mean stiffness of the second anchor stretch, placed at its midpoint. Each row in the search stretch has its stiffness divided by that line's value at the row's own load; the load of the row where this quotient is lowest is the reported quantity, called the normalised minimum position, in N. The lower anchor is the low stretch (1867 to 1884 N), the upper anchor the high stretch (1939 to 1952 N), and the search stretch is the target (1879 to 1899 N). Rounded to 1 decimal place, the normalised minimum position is 1883.0 N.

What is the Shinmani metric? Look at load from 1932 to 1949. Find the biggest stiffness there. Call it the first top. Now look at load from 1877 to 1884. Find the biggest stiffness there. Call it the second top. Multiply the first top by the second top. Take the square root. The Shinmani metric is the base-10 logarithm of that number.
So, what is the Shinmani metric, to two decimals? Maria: 1.67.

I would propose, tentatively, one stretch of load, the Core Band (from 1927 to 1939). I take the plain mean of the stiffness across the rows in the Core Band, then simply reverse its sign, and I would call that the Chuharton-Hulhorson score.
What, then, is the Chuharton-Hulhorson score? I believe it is -44.5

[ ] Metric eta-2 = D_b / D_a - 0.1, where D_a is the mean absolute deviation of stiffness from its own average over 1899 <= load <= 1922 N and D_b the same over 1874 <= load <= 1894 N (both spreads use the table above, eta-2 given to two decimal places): 0.13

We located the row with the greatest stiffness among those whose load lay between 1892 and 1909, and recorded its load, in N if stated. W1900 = 1900.5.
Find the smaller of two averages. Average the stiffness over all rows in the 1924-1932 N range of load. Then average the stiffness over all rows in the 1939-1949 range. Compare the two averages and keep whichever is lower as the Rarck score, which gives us 44.1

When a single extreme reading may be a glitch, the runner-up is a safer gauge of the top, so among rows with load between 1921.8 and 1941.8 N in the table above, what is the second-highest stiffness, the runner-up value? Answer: 44.89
